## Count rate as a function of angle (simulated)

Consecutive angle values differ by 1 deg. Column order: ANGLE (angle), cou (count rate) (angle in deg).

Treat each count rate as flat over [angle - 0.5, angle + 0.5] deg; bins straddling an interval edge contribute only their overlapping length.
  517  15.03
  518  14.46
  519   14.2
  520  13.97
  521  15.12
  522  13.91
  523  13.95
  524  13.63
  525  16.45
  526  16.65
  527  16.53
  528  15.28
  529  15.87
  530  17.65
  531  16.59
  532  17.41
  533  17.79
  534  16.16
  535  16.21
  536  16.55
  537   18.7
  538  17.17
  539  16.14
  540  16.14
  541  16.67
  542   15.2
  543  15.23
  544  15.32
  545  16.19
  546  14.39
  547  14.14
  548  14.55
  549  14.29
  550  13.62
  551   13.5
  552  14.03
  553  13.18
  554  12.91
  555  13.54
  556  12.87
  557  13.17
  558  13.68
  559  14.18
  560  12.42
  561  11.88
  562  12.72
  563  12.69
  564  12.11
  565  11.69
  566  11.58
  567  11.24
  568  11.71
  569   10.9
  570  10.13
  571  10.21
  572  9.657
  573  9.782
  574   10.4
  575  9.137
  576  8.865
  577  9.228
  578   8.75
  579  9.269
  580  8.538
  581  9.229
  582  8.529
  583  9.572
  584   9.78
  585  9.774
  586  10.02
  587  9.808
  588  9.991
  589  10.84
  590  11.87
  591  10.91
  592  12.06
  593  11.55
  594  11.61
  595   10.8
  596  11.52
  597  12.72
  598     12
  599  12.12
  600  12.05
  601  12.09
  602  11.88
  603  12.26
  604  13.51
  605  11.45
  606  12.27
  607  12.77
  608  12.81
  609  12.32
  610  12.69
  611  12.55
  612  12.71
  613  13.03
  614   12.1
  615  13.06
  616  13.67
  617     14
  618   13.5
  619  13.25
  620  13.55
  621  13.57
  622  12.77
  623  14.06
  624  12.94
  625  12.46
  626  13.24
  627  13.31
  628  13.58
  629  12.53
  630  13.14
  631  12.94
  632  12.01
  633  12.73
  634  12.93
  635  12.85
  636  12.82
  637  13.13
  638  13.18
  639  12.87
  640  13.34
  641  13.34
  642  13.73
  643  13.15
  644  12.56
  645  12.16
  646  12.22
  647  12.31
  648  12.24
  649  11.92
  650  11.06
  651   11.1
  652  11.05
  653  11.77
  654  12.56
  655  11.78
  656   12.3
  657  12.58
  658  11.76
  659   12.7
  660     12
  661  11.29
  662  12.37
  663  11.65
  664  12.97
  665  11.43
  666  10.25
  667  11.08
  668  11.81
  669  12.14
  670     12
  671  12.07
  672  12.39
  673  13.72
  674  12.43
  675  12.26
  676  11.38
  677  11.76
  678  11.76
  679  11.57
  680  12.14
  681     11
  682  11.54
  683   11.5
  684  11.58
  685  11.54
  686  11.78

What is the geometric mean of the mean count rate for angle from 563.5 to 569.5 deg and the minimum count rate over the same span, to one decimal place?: 11.2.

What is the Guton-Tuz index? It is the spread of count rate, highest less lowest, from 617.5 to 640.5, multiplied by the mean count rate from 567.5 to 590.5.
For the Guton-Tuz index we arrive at 20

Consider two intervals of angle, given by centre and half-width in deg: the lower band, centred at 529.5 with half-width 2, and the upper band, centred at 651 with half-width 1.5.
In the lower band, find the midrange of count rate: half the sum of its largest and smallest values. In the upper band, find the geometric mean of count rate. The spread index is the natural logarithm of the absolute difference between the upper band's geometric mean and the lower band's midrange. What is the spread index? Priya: 1.7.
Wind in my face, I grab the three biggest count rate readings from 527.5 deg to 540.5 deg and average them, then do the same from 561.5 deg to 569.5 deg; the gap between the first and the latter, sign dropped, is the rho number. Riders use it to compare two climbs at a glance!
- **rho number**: 5.5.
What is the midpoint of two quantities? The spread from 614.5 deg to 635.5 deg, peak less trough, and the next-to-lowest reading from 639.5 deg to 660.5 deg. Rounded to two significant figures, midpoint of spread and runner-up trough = 6.6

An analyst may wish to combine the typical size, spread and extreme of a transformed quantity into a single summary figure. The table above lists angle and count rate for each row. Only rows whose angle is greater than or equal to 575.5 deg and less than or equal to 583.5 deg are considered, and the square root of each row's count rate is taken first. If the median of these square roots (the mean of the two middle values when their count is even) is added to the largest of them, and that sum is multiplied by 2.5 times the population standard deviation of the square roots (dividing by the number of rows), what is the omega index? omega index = 0.91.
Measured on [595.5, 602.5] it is 0.84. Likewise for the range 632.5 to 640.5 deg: 0.50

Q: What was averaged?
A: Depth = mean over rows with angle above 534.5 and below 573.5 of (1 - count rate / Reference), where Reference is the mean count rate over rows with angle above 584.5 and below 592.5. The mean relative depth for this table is -0.28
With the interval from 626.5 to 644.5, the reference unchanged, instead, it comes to -0.22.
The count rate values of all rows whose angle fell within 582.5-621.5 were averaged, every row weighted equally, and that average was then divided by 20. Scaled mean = 0.600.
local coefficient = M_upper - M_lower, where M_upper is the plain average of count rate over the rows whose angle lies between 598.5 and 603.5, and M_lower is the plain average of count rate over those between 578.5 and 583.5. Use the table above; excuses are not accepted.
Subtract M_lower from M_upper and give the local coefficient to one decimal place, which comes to 3.1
